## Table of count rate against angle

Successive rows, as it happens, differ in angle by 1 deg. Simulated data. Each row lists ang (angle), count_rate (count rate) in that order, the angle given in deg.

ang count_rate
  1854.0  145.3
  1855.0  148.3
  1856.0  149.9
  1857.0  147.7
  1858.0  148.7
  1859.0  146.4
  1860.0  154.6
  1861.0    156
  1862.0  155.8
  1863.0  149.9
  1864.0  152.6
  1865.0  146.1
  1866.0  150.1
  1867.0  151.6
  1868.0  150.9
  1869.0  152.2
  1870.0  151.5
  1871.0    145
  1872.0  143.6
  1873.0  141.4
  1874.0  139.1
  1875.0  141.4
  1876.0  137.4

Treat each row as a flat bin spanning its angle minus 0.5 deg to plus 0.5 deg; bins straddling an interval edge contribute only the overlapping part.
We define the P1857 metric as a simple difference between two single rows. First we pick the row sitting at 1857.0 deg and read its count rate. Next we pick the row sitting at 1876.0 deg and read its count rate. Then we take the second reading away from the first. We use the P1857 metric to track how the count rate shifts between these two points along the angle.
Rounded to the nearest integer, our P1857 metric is 10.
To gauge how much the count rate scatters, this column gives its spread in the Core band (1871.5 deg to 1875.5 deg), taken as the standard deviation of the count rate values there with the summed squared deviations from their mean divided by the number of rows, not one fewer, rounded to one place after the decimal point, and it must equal 1.6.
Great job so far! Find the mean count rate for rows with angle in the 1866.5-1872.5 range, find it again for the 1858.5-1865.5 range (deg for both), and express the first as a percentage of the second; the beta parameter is 98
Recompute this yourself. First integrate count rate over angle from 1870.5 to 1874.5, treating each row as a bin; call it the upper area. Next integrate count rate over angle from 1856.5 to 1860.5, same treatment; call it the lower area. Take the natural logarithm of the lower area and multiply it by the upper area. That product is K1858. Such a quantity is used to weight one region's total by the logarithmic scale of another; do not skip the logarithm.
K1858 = 3638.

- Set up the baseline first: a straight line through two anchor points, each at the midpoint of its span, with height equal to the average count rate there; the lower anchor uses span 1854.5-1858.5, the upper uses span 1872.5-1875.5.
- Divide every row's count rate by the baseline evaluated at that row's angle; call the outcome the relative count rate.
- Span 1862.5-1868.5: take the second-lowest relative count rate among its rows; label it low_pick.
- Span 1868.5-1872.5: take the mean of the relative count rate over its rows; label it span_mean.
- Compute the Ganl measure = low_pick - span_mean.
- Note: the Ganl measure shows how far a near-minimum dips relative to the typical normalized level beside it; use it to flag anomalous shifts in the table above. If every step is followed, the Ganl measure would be -0.012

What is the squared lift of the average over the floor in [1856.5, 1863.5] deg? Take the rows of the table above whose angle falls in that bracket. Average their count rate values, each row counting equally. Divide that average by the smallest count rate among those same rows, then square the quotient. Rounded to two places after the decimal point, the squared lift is 1.07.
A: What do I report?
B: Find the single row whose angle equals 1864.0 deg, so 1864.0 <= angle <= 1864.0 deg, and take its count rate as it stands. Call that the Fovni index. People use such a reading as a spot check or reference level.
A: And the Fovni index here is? 152.6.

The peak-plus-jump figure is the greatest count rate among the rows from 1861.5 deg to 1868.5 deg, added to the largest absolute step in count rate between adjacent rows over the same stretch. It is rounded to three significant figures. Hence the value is 162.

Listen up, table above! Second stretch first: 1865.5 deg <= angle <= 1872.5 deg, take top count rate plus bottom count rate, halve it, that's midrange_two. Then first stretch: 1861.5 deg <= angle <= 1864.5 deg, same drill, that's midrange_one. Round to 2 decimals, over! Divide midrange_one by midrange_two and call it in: 1.03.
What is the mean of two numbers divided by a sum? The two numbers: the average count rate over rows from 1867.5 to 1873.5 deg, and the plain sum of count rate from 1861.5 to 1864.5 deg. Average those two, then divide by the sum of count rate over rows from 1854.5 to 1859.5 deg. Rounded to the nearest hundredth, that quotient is 0.41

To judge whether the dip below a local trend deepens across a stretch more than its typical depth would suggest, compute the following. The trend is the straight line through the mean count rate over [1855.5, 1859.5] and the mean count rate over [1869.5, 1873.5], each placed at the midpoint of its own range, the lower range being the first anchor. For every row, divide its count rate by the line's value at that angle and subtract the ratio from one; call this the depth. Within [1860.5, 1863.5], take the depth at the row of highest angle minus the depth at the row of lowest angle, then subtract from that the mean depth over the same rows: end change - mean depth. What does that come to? 0.08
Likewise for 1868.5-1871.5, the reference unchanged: 0.07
